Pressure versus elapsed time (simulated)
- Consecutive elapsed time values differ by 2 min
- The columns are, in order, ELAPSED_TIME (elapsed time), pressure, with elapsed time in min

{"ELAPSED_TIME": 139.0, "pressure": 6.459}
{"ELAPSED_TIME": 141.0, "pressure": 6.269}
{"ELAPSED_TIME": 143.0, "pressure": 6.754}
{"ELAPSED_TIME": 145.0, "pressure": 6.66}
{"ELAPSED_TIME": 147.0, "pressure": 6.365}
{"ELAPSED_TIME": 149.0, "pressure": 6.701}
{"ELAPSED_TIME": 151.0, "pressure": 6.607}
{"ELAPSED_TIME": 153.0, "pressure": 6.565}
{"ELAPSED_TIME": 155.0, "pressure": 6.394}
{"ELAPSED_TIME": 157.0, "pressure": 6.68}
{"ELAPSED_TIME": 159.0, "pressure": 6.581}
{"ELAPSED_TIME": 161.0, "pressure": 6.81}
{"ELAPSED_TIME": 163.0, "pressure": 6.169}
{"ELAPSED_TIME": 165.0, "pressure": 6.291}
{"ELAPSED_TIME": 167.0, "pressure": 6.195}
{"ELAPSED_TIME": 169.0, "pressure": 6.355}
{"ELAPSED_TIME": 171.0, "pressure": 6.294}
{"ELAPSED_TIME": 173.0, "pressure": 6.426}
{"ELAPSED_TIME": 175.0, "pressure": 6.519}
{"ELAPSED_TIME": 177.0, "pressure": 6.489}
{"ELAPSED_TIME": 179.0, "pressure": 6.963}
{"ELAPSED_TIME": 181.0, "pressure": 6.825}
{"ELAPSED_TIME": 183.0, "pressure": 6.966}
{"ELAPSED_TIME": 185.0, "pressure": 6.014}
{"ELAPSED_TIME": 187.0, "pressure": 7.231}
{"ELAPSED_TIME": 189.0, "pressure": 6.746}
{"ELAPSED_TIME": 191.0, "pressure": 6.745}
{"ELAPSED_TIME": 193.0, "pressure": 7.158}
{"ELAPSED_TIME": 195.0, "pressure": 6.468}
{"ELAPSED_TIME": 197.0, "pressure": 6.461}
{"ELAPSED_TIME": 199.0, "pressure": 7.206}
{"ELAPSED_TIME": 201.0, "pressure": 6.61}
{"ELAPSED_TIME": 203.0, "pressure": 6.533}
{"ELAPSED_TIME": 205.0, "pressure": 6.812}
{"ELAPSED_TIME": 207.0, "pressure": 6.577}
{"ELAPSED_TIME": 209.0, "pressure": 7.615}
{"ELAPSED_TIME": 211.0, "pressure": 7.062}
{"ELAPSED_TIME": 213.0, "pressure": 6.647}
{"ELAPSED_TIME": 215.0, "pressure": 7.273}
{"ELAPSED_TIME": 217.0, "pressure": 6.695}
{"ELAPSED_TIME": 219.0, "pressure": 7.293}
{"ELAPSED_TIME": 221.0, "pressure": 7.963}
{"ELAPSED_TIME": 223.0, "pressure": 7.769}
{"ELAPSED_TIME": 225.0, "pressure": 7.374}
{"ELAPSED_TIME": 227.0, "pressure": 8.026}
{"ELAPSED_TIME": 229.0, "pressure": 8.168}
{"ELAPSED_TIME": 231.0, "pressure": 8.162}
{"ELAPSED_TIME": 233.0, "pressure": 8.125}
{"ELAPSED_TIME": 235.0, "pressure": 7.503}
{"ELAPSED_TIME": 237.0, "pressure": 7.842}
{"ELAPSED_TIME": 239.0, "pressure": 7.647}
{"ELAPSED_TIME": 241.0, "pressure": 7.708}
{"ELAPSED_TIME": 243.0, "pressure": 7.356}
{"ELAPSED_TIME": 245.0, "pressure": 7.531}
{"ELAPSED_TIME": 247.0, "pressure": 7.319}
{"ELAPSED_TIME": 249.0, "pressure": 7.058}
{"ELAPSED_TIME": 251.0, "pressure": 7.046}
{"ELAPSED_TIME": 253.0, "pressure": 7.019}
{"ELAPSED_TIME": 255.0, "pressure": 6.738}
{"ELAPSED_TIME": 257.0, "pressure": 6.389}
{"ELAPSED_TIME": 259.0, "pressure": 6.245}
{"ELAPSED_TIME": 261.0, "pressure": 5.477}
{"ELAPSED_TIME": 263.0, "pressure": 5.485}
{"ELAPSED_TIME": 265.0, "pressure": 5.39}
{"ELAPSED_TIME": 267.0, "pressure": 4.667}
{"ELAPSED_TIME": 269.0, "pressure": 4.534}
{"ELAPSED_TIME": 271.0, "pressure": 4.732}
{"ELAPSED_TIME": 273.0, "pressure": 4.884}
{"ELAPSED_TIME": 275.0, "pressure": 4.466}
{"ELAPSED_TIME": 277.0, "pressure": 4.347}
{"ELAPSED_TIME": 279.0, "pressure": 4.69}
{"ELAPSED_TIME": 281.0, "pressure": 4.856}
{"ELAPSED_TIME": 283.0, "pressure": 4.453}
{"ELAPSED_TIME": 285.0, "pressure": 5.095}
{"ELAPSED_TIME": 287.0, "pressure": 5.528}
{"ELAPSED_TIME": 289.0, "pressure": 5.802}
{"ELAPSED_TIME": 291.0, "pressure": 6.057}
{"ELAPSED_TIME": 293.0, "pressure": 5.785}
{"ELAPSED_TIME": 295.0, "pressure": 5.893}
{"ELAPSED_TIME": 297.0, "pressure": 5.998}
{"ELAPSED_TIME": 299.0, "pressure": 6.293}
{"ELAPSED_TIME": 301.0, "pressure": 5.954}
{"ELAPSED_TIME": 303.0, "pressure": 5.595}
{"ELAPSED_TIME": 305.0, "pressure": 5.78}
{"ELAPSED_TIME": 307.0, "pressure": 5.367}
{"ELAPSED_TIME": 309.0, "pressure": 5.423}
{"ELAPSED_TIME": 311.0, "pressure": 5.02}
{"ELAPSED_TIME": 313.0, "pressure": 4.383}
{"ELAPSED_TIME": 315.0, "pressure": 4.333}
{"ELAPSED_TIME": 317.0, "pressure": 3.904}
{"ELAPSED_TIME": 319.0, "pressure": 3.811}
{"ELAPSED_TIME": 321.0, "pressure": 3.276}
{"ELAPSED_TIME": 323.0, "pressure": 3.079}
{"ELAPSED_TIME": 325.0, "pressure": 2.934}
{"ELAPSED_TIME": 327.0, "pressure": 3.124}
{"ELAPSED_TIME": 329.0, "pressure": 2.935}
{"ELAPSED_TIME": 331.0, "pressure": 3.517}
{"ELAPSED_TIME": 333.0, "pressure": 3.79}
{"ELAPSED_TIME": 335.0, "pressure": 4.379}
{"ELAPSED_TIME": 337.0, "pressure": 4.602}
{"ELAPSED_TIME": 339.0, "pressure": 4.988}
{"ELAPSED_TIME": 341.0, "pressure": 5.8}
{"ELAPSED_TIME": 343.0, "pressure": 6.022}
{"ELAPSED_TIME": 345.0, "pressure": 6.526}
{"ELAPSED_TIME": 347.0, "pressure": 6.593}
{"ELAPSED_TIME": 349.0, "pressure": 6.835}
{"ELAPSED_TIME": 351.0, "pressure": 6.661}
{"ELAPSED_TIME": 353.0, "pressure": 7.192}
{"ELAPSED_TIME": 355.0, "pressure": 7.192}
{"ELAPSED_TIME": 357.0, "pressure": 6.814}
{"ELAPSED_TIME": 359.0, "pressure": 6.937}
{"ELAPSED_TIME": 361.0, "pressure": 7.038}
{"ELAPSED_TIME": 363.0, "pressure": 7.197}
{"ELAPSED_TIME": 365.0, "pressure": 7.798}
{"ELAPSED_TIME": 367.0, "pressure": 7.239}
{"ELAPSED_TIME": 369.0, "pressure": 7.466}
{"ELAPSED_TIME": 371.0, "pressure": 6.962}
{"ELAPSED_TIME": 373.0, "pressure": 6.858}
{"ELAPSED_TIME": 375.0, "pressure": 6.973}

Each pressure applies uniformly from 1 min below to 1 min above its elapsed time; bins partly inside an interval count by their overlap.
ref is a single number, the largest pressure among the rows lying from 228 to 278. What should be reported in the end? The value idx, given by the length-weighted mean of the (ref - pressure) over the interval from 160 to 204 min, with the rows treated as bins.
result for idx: 1.6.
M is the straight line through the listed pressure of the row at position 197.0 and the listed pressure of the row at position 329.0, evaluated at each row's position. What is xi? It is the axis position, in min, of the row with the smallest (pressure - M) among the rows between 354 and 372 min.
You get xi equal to 357.0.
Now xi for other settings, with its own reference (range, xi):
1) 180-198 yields 185.0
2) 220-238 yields 225.0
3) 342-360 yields 343.0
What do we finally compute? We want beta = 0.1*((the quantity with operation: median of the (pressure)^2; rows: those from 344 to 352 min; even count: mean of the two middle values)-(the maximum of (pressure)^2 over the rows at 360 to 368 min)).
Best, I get -1.7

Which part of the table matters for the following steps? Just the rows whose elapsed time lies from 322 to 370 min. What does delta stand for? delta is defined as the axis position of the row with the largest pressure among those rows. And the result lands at 365.0 min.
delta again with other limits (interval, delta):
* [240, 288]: 241.0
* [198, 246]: 229.0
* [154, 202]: 187.0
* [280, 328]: 299.0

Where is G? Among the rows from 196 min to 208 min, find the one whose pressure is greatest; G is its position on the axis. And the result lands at 199.0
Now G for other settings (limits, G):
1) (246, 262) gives 247.0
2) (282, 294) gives 291.0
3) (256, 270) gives 257.0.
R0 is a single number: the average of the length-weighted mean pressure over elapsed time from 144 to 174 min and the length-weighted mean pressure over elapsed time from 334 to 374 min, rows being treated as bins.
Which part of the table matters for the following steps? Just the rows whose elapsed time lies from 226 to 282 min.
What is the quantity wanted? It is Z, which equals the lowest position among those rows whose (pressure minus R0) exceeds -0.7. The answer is 227.0 min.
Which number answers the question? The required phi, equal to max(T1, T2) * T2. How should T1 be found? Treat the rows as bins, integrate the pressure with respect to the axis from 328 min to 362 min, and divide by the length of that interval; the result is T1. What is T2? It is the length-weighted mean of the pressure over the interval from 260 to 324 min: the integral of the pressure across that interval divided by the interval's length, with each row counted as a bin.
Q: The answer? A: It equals 29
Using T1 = 5.8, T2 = 5.0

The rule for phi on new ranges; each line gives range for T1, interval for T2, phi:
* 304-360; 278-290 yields 26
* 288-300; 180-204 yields 46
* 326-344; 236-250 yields 56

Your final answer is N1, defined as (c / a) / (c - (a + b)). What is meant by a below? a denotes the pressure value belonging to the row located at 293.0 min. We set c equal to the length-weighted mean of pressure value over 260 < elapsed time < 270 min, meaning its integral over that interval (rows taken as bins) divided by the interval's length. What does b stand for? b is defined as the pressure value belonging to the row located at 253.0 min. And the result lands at -0.11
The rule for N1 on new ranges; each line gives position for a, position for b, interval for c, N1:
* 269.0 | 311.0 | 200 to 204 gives -0.49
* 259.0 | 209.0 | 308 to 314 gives -0.09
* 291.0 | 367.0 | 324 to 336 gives -0.06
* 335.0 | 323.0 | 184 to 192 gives -1.97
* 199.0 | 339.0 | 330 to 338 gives -0.07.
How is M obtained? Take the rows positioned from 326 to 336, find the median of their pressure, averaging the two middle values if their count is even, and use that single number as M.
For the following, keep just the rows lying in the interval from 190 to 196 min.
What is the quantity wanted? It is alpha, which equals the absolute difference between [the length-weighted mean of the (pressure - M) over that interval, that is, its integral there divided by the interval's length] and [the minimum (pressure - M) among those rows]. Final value 0.32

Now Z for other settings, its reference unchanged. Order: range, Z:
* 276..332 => 291.0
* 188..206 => 189.0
